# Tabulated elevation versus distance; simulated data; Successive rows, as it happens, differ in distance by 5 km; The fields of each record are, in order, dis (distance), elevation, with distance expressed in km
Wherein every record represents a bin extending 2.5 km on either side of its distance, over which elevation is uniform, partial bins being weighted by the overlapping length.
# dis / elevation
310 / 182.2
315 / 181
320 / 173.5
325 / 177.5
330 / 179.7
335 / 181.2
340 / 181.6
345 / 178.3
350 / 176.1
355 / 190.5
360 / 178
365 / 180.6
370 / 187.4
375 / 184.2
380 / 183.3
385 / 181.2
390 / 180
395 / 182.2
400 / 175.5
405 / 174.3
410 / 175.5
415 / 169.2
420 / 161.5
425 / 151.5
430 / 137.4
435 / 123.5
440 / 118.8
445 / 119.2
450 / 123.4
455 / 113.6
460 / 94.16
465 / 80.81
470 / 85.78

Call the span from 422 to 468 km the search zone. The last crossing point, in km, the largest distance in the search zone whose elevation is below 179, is 465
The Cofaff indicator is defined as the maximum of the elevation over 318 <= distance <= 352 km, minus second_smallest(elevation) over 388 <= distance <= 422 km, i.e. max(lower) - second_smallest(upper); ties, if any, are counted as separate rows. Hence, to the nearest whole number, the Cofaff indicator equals 12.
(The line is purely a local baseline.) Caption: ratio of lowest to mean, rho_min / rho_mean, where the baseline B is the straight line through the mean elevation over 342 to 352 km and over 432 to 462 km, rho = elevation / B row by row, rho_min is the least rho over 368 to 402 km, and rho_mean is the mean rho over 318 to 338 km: 1.22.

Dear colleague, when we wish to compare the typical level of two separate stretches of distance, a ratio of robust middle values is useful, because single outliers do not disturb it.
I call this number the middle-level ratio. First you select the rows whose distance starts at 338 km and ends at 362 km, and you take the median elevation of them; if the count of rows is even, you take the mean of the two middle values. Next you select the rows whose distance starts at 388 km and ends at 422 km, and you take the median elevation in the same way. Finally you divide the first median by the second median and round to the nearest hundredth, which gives 1.02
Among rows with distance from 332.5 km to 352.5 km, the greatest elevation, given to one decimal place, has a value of 181.6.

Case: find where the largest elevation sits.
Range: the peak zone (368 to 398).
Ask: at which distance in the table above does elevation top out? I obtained 370 km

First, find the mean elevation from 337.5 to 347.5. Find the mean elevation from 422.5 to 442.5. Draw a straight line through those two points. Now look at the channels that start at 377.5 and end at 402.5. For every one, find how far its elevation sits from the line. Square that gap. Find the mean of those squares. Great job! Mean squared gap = 650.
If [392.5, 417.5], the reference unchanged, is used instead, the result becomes 795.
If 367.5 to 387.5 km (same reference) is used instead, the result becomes 503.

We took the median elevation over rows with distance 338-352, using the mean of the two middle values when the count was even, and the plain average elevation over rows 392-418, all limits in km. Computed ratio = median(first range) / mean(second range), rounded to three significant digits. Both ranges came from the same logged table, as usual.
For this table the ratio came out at 1.02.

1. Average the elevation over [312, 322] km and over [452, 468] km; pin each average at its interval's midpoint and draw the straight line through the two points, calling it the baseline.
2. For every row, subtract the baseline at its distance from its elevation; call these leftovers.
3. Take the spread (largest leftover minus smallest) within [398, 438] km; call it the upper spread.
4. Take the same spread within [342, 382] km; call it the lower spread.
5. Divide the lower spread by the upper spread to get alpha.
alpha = 0.66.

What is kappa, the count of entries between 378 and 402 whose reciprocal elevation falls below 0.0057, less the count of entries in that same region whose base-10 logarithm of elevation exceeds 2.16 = 0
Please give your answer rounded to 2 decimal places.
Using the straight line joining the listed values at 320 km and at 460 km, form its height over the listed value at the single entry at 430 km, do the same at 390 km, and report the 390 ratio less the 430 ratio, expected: -0.07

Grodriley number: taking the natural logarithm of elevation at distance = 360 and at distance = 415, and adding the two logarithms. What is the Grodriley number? 10.31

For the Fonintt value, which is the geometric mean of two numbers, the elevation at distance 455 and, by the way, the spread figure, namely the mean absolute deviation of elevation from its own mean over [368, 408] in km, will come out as 19.4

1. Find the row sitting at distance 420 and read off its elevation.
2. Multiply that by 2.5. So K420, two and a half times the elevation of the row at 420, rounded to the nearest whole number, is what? 404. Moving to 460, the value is 235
